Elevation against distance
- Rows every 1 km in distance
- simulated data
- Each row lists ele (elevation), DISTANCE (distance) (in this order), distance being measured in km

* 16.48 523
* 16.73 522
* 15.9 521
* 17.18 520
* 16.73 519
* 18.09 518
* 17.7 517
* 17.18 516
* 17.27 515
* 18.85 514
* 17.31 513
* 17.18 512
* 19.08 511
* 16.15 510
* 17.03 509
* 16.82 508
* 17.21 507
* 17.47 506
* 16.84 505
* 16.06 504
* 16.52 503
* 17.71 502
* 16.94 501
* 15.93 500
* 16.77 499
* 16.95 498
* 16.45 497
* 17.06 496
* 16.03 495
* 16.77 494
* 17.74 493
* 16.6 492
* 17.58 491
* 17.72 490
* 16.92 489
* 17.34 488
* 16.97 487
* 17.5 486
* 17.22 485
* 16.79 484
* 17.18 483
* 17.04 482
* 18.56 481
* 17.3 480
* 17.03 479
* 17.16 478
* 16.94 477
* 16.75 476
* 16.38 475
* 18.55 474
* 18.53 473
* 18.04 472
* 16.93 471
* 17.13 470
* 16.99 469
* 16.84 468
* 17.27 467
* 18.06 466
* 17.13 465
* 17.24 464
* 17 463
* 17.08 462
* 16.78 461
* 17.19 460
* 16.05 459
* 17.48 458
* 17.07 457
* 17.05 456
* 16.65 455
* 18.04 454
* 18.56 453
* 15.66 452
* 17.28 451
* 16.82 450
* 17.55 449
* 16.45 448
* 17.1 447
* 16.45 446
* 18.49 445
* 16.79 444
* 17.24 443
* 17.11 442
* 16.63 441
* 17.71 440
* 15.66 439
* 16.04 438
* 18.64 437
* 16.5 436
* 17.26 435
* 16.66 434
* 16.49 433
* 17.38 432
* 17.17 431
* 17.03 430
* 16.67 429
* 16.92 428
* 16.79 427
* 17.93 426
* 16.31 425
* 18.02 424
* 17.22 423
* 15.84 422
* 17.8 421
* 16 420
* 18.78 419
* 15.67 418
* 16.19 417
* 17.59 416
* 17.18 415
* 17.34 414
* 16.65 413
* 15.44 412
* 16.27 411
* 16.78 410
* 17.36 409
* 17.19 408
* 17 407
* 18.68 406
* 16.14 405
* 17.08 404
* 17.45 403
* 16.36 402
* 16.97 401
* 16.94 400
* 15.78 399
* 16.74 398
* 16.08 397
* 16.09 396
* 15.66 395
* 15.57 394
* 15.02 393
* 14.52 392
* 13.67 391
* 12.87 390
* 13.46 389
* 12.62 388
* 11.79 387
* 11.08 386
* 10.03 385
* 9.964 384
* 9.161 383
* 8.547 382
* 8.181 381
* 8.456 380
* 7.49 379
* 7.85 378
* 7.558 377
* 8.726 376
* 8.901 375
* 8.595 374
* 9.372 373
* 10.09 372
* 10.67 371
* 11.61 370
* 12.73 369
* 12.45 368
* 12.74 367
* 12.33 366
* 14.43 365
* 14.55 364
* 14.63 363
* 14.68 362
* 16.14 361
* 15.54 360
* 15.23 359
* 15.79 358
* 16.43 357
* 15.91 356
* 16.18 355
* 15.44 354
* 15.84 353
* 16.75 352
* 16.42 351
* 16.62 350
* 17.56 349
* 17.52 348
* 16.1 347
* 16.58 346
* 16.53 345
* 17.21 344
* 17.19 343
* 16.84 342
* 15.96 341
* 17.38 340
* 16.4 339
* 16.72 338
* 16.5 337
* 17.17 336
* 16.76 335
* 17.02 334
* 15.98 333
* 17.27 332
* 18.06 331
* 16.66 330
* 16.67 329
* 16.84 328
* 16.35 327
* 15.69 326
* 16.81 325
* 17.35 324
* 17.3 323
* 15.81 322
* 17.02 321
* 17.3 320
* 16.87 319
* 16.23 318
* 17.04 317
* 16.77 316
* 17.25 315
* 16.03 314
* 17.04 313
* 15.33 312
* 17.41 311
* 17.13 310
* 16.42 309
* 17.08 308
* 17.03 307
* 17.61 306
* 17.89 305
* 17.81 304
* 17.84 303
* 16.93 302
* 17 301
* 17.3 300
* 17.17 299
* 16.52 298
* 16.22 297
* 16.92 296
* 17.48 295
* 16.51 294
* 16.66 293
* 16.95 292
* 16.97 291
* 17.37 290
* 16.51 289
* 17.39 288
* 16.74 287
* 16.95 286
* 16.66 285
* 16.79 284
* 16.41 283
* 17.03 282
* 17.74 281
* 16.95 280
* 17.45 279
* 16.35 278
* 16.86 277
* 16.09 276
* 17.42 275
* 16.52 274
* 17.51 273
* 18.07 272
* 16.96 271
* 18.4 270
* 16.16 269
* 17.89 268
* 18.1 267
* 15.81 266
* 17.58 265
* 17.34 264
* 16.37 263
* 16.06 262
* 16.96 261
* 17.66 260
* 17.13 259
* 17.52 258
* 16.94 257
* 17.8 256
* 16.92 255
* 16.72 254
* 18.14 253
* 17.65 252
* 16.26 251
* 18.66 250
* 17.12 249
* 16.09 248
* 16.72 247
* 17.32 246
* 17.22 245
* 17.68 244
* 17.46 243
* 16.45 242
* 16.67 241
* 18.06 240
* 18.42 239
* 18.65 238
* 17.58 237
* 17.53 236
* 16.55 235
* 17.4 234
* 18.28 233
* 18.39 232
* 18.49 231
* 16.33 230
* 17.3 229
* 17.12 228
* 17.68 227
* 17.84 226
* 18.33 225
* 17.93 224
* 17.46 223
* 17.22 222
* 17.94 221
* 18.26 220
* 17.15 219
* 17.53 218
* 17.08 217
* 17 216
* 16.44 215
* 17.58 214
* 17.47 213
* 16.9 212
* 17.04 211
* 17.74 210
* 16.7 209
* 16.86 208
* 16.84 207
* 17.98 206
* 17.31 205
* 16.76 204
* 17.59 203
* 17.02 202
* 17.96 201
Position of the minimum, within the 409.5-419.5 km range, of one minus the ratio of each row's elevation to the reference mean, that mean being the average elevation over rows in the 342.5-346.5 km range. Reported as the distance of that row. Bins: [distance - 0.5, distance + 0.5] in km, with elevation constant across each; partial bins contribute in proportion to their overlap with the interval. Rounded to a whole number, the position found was 419 km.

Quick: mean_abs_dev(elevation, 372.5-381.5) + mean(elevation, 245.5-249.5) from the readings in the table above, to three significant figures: 17.3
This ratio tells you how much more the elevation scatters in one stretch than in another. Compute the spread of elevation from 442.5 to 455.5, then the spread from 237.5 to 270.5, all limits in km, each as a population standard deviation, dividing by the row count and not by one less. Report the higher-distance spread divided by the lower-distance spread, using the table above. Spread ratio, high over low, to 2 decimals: 1.04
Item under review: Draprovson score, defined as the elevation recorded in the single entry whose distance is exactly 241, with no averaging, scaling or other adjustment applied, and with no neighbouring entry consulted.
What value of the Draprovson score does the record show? 16.67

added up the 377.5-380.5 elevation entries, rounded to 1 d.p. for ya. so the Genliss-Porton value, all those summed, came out 23.8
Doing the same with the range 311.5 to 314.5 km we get 48.4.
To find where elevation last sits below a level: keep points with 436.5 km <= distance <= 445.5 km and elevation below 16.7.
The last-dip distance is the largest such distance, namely 441 km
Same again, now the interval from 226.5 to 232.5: 230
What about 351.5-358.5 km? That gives 358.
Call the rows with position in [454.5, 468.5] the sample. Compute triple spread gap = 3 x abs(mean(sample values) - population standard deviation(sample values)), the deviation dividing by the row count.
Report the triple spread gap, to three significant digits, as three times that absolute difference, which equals 49.9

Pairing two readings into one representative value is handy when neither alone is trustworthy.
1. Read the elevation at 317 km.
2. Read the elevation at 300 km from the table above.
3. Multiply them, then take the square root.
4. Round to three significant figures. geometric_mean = 17.2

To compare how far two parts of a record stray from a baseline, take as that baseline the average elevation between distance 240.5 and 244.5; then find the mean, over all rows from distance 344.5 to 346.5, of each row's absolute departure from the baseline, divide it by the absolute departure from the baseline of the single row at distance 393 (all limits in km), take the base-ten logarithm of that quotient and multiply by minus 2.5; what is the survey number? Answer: 1.5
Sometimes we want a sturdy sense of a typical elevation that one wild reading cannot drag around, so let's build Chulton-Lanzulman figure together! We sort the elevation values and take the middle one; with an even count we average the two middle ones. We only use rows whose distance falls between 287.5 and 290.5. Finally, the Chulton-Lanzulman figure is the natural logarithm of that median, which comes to 2.85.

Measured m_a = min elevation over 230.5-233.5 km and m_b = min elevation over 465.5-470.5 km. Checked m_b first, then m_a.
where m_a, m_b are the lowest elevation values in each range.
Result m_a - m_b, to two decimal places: 1.44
